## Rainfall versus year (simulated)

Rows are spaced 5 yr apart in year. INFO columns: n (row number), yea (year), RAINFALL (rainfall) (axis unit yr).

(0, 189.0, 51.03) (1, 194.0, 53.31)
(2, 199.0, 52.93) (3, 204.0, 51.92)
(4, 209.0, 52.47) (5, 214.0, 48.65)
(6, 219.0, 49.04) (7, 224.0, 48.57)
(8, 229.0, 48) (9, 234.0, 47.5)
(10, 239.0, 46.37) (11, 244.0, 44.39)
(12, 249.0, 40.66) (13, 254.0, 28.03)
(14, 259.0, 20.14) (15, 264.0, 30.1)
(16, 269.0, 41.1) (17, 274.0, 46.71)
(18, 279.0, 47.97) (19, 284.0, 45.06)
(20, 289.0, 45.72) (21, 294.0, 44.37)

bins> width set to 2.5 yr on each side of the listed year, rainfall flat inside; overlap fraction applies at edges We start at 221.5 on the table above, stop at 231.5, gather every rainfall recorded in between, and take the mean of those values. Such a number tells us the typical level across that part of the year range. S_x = 48.3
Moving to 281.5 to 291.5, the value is 45.4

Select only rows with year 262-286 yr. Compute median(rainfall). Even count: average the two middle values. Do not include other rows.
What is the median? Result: 45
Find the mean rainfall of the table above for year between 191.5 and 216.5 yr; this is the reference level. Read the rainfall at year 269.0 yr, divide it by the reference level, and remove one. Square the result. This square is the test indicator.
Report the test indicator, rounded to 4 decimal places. 0.0430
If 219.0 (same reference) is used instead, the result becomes 0.0029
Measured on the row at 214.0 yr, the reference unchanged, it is 0.0038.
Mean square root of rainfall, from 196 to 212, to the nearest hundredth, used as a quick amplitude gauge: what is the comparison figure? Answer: 7.24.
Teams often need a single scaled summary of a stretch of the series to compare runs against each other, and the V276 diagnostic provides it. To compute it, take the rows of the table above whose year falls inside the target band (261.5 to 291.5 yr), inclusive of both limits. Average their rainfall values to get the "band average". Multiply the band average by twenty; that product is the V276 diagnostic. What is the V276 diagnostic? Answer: 856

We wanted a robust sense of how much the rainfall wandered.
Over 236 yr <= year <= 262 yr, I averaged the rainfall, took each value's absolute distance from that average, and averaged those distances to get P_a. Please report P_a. 9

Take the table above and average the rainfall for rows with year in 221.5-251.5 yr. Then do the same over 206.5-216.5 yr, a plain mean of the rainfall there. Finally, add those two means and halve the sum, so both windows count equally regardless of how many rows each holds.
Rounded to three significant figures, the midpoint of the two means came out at 48.2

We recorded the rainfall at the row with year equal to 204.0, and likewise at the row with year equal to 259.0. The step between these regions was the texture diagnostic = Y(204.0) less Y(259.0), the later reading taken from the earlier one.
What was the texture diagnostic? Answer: 32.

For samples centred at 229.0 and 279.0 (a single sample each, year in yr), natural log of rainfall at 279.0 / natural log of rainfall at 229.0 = 1.000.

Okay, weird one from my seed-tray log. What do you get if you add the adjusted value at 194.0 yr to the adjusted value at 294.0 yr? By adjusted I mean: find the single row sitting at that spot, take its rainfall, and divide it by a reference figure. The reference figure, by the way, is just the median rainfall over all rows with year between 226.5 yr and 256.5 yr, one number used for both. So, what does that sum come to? 2.15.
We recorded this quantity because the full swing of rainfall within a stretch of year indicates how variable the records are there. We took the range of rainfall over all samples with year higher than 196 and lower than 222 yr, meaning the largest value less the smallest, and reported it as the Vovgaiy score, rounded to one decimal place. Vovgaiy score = 4.3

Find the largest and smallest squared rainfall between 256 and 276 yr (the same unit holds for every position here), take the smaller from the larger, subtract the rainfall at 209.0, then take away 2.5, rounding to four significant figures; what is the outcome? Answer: 1721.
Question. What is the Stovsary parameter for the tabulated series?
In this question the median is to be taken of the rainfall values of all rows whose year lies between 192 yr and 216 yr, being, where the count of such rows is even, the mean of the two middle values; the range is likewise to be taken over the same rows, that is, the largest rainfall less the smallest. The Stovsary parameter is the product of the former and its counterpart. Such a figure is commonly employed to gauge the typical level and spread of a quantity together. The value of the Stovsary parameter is 245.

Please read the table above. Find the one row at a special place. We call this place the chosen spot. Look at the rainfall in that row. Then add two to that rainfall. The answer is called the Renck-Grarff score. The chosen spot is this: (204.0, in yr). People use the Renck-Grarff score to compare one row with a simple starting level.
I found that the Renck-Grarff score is 54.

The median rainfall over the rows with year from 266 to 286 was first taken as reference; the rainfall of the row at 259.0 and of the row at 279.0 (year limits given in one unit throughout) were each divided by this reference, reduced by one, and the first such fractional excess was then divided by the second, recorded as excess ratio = -12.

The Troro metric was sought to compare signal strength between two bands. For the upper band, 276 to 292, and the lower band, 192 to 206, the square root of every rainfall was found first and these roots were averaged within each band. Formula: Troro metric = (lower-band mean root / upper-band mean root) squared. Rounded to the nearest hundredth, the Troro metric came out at 1.14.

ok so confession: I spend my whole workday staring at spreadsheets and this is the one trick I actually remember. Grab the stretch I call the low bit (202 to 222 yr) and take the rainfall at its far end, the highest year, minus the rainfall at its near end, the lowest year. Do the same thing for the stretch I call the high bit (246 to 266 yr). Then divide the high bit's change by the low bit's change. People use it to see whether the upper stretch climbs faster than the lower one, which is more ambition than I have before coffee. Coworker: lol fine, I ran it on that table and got 3.7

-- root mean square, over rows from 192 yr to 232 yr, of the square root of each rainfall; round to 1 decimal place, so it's 7.1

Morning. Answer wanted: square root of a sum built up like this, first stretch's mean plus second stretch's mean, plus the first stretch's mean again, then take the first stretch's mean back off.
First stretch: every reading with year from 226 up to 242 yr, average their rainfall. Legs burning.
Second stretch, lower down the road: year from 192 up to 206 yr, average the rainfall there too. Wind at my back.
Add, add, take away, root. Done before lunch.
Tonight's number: 10.0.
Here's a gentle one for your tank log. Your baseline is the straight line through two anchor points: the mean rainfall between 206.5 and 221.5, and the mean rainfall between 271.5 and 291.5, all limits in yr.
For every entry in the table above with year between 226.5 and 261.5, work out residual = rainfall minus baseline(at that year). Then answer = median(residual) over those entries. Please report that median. -4.0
